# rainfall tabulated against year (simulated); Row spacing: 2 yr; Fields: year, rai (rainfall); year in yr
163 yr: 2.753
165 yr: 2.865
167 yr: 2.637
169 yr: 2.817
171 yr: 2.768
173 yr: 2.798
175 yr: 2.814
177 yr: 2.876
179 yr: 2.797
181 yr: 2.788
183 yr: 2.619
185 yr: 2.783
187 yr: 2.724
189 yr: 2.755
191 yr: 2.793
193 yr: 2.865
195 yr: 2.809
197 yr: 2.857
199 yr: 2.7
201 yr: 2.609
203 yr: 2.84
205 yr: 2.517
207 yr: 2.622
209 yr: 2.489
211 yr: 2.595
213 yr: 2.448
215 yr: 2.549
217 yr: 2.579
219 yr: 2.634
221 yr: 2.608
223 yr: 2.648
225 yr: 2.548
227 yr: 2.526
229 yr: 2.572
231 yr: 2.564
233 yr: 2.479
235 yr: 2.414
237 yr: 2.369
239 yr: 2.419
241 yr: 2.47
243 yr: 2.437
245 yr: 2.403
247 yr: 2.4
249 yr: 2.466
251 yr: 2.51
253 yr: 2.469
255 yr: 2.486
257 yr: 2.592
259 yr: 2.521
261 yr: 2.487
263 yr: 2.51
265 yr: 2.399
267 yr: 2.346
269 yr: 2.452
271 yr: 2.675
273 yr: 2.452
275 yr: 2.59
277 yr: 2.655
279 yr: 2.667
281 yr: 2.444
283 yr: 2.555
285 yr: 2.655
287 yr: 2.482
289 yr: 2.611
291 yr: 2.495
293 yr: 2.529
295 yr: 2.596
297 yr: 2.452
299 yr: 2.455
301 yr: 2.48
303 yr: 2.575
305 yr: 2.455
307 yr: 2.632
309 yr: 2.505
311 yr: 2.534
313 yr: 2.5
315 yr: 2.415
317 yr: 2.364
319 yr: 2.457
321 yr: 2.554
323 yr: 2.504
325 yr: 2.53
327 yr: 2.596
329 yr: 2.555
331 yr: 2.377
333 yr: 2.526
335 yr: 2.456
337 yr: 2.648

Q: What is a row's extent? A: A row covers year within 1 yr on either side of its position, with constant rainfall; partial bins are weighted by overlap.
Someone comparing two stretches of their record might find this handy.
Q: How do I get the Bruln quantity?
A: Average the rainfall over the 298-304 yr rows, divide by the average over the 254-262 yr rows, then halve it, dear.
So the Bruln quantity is 0.496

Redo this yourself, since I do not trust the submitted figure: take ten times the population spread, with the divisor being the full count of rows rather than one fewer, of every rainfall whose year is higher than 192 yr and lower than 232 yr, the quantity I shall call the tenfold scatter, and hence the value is 1.2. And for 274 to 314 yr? 0.7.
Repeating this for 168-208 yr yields 0.9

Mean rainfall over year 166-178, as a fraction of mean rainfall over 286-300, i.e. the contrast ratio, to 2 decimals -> 1.11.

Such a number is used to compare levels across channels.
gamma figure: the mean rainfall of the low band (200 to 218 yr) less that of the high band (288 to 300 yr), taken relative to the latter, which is 0.02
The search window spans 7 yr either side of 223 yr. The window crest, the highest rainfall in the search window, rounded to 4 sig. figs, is 2.648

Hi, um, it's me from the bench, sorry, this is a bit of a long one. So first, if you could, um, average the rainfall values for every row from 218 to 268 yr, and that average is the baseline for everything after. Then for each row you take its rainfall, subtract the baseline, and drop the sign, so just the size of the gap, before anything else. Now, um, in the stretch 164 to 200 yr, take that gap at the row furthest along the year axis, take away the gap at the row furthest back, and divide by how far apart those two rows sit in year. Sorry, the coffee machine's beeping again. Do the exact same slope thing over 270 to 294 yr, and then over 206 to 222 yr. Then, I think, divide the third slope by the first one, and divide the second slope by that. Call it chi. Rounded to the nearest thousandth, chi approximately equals -0.032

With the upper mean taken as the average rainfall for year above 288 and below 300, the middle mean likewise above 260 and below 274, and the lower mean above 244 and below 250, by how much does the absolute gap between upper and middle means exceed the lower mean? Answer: -2.37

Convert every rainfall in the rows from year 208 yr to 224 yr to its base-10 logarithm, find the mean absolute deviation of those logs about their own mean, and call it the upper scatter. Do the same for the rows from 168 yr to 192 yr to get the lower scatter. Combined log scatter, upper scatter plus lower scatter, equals 0.016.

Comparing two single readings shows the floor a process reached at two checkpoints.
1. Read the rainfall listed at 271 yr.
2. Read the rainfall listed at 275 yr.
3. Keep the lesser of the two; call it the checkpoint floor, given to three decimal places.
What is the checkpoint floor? 2.590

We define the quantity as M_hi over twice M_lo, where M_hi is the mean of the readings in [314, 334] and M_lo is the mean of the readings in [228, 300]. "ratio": 0.497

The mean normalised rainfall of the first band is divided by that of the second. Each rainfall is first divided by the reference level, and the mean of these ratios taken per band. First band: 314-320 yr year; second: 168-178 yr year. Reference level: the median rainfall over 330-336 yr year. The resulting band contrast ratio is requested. 0.86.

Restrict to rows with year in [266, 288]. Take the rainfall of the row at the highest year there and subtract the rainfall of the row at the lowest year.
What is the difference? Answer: 0.14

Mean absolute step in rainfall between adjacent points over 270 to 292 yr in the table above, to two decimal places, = 0.13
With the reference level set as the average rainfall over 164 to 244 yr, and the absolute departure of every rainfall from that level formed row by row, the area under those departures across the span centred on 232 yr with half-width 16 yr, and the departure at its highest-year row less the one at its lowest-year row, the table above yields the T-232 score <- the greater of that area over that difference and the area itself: 26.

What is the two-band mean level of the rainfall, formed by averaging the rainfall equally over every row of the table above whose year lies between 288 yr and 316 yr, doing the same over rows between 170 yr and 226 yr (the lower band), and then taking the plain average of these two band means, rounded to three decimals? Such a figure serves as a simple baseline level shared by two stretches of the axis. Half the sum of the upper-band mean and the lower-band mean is 2.605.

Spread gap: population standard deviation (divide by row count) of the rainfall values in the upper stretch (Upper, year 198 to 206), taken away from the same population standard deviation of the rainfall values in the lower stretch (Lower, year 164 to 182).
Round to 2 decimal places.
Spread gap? -0.05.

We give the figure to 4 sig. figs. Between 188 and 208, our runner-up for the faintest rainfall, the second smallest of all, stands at 2.609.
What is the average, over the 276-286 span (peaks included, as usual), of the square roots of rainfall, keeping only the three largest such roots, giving 1.63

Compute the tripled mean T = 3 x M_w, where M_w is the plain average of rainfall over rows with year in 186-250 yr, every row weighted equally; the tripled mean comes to 7.75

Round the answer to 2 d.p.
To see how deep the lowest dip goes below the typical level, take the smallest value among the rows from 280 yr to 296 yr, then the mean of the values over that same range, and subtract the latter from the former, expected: -0.10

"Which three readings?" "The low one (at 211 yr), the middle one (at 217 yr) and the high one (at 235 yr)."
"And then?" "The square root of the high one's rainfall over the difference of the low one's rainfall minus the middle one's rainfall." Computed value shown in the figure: 12.3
